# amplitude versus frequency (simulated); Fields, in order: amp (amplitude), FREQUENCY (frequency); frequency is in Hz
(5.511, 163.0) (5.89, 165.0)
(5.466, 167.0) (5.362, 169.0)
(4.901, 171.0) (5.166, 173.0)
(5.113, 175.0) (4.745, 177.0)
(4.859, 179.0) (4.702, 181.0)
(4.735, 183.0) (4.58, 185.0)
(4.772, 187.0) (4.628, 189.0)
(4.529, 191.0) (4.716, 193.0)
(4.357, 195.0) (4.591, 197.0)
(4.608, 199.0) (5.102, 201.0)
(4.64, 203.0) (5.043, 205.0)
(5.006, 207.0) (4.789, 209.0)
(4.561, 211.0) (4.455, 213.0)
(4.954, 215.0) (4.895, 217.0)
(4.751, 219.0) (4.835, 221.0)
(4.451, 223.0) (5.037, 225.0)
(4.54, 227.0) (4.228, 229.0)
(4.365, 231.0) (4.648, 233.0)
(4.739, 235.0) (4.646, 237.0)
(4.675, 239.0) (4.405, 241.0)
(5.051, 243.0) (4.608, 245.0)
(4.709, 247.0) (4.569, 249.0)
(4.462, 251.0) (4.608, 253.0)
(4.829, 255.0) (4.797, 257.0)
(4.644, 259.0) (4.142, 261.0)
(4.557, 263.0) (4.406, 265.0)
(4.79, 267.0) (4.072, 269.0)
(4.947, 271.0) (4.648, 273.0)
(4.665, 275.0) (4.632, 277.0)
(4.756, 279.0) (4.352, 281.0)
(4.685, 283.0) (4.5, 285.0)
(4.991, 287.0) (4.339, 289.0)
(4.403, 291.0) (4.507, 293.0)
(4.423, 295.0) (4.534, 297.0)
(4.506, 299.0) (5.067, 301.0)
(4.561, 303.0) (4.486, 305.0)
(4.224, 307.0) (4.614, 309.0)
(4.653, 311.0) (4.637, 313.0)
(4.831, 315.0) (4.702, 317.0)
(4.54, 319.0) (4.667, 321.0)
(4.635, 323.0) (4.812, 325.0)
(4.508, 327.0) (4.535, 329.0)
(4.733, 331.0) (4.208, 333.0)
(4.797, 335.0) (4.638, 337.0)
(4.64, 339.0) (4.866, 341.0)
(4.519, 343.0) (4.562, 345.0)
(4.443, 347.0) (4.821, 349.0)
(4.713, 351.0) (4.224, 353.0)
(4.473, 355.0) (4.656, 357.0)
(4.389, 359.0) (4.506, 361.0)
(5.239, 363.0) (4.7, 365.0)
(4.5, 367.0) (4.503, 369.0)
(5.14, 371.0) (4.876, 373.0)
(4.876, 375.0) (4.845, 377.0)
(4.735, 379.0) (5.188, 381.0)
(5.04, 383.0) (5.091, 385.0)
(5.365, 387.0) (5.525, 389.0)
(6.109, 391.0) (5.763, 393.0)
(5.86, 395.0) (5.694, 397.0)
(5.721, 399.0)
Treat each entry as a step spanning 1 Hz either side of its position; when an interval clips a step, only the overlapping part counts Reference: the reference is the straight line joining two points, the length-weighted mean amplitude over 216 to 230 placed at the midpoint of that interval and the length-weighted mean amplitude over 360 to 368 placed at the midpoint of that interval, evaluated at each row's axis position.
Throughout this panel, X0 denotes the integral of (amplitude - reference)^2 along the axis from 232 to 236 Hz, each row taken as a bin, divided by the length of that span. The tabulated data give 0.00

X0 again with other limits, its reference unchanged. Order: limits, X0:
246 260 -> 0.02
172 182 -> 0.10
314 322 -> 0.01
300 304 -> 0.08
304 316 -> 0.05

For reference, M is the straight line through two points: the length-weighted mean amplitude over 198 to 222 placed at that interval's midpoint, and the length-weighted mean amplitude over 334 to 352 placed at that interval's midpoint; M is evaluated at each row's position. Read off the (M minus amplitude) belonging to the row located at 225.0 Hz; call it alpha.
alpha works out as -0.25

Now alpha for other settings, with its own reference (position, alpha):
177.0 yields 0.09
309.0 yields 0.09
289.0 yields 0.38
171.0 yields -0.06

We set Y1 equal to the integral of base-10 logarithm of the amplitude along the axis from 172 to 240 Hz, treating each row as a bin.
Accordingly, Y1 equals 46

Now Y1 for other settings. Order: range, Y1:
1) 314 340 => 17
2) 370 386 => 11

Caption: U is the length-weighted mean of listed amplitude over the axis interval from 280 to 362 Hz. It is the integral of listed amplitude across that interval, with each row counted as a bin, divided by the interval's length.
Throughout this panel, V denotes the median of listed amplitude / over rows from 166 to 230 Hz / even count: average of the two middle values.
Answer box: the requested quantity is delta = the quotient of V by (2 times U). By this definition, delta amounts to 0.518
